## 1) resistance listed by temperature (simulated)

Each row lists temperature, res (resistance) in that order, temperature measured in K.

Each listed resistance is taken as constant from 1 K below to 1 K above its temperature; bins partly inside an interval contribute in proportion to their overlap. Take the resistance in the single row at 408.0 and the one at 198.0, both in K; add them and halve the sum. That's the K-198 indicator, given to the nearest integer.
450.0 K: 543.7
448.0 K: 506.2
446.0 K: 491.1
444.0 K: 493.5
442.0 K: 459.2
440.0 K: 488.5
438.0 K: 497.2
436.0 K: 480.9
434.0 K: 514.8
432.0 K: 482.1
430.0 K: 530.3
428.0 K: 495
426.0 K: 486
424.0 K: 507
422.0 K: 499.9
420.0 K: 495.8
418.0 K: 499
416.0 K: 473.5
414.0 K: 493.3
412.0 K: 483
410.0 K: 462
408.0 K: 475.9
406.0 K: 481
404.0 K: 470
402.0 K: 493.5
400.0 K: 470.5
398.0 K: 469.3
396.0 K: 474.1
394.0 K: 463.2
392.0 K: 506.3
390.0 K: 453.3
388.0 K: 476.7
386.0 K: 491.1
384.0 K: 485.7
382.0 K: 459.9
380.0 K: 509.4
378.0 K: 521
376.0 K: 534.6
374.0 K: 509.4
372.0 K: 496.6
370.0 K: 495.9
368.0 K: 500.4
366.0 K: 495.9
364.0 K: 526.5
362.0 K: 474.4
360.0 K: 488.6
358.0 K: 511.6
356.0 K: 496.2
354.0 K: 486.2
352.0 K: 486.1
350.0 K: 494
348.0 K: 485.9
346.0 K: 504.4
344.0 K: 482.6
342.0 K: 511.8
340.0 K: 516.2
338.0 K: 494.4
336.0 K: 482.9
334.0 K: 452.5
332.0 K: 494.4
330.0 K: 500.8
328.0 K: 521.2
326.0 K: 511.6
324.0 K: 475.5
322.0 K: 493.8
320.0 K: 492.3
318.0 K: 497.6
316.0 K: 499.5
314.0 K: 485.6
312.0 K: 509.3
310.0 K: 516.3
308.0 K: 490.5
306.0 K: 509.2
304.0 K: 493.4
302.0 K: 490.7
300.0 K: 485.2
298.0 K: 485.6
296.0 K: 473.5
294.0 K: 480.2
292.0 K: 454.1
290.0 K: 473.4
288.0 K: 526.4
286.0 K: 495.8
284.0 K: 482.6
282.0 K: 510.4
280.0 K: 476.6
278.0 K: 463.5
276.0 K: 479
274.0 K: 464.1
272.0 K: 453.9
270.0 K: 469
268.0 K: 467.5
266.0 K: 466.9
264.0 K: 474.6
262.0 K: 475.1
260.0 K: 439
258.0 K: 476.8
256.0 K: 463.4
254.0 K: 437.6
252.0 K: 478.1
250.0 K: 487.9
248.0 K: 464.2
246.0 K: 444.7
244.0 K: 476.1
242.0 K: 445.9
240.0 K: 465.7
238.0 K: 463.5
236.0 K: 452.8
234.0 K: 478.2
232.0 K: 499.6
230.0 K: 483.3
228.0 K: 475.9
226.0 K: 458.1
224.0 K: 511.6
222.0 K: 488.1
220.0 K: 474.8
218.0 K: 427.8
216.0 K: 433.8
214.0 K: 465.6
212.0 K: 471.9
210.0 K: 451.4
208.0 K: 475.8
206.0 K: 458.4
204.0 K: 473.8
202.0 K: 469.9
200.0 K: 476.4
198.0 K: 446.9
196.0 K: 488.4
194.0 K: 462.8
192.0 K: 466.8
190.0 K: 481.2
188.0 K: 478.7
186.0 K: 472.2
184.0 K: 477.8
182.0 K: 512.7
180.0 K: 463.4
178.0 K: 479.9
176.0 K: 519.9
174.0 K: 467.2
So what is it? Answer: 461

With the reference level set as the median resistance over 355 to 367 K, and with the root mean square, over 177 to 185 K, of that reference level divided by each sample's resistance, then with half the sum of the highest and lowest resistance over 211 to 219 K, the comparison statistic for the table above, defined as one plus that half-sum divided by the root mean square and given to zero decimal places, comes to 439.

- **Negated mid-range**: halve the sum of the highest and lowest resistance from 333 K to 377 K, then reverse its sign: -494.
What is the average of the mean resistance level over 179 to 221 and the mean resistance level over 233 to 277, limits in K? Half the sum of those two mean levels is 466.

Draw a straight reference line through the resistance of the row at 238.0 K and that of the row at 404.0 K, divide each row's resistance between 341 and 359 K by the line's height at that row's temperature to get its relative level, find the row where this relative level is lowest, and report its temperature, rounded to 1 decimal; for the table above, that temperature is 344.0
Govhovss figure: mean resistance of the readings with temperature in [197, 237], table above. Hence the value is 469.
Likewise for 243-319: 479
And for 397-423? 482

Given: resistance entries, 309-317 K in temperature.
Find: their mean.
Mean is 503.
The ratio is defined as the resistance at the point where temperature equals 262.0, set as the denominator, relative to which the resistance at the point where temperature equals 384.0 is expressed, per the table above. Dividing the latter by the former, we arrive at 1.02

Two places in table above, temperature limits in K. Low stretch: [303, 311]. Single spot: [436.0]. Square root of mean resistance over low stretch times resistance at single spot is 492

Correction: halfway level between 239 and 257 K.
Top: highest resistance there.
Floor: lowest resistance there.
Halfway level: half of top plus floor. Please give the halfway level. 463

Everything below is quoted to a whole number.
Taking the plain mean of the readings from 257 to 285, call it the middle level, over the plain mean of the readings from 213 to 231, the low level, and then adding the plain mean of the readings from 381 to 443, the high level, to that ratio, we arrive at 485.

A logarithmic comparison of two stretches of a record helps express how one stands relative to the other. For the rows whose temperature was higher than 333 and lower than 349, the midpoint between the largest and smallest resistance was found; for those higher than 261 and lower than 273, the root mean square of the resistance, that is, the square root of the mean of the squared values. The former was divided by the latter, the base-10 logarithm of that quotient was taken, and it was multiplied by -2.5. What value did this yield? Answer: -0.038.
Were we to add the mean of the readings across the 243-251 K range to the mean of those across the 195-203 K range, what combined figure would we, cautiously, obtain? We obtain 939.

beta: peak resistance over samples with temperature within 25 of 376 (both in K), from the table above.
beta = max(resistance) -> 534.6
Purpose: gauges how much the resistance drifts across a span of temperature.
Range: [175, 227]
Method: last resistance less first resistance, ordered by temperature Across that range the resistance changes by -62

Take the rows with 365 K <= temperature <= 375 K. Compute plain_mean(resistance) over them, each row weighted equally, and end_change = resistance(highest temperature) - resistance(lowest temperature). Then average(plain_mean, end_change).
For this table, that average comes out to 257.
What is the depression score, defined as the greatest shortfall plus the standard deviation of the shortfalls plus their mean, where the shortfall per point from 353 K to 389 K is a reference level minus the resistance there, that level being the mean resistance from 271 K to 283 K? 10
